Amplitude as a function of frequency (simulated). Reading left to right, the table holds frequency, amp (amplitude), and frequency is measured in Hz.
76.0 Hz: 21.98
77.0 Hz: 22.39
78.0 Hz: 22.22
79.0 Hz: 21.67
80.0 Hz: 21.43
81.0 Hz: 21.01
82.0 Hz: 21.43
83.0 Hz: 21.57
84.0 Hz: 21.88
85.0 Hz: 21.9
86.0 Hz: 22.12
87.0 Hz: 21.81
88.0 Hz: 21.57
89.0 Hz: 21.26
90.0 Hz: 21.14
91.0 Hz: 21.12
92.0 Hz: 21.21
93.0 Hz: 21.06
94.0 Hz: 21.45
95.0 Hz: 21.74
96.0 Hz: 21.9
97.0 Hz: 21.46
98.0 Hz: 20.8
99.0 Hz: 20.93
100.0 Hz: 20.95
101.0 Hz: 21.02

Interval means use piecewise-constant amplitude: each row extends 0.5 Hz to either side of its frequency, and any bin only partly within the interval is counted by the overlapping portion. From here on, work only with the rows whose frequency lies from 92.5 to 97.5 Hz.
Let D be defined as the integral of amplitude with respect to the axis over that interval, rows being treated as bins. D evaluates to 108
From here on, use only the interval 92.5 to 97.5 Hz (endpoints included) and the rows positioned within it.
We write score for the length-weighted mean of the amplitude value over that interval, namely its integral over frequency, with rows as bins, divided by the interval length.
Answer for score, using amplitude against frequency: 21.52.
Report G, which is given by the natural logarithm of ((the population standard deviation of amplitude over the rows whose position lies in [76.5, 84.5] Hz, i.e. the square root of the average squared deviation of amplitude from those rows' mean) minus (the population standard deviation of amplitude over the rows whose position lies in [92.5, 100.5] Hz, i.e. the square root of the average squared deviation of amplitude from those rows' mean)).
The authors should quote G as -3.24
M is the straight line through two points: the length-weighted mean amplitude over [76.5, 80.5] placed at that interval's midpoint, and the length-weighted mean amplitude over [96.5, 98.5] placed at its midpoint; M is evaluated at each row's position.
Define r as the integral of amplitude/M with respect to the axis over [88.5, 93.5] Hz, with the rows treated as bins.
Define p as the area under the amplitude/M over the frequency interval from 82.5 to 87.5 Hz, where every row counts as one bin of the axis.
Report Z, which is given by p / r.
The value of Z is 1.02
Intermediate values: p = 5.05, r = 4.94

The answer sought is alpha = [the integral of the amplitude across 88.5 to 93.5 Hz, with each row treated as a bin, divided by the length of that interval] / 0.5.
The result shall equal 42.3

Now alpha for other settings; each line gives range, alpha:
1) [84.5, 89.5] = 43.5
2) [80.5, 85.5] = 43.1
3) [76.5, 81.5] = 43.5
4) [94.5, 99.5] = 42.7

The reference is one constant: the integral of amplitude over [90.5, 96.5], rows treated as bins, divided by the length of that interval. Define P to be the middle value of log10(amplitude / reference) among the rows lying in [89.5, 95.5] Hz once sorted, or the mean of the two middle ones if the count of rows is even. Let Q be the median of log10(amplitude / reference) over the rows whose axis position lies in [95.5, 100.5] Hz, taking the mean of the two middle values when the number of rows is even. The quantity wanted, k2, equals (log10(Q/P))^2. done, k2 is 0.08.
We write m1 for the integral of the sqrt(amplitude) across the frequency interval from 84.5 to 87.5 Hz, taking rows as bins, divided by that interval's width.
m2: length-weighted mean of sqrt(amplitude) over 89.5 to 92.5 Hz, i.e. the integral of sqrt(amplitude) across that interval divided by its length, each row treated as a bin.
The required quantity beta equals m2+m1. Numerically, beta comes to 9.28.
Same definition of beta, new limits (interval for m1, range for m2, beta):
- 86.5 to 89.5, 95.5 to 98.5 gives 9.27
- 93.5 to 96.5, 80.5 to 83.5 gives 9.28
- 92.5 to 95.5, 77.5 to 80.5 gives 9.29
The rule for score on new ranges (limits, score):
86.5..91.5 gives 21.38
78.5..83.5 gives 21.42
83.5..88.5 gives 21.86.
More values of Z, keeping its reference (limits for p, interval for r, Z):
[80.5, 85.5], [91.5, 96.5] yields 0.98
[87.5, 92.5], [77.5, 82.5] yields 1.01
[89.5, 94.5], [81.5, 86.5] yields 0.99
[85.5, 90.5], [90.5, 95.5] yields 1.00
